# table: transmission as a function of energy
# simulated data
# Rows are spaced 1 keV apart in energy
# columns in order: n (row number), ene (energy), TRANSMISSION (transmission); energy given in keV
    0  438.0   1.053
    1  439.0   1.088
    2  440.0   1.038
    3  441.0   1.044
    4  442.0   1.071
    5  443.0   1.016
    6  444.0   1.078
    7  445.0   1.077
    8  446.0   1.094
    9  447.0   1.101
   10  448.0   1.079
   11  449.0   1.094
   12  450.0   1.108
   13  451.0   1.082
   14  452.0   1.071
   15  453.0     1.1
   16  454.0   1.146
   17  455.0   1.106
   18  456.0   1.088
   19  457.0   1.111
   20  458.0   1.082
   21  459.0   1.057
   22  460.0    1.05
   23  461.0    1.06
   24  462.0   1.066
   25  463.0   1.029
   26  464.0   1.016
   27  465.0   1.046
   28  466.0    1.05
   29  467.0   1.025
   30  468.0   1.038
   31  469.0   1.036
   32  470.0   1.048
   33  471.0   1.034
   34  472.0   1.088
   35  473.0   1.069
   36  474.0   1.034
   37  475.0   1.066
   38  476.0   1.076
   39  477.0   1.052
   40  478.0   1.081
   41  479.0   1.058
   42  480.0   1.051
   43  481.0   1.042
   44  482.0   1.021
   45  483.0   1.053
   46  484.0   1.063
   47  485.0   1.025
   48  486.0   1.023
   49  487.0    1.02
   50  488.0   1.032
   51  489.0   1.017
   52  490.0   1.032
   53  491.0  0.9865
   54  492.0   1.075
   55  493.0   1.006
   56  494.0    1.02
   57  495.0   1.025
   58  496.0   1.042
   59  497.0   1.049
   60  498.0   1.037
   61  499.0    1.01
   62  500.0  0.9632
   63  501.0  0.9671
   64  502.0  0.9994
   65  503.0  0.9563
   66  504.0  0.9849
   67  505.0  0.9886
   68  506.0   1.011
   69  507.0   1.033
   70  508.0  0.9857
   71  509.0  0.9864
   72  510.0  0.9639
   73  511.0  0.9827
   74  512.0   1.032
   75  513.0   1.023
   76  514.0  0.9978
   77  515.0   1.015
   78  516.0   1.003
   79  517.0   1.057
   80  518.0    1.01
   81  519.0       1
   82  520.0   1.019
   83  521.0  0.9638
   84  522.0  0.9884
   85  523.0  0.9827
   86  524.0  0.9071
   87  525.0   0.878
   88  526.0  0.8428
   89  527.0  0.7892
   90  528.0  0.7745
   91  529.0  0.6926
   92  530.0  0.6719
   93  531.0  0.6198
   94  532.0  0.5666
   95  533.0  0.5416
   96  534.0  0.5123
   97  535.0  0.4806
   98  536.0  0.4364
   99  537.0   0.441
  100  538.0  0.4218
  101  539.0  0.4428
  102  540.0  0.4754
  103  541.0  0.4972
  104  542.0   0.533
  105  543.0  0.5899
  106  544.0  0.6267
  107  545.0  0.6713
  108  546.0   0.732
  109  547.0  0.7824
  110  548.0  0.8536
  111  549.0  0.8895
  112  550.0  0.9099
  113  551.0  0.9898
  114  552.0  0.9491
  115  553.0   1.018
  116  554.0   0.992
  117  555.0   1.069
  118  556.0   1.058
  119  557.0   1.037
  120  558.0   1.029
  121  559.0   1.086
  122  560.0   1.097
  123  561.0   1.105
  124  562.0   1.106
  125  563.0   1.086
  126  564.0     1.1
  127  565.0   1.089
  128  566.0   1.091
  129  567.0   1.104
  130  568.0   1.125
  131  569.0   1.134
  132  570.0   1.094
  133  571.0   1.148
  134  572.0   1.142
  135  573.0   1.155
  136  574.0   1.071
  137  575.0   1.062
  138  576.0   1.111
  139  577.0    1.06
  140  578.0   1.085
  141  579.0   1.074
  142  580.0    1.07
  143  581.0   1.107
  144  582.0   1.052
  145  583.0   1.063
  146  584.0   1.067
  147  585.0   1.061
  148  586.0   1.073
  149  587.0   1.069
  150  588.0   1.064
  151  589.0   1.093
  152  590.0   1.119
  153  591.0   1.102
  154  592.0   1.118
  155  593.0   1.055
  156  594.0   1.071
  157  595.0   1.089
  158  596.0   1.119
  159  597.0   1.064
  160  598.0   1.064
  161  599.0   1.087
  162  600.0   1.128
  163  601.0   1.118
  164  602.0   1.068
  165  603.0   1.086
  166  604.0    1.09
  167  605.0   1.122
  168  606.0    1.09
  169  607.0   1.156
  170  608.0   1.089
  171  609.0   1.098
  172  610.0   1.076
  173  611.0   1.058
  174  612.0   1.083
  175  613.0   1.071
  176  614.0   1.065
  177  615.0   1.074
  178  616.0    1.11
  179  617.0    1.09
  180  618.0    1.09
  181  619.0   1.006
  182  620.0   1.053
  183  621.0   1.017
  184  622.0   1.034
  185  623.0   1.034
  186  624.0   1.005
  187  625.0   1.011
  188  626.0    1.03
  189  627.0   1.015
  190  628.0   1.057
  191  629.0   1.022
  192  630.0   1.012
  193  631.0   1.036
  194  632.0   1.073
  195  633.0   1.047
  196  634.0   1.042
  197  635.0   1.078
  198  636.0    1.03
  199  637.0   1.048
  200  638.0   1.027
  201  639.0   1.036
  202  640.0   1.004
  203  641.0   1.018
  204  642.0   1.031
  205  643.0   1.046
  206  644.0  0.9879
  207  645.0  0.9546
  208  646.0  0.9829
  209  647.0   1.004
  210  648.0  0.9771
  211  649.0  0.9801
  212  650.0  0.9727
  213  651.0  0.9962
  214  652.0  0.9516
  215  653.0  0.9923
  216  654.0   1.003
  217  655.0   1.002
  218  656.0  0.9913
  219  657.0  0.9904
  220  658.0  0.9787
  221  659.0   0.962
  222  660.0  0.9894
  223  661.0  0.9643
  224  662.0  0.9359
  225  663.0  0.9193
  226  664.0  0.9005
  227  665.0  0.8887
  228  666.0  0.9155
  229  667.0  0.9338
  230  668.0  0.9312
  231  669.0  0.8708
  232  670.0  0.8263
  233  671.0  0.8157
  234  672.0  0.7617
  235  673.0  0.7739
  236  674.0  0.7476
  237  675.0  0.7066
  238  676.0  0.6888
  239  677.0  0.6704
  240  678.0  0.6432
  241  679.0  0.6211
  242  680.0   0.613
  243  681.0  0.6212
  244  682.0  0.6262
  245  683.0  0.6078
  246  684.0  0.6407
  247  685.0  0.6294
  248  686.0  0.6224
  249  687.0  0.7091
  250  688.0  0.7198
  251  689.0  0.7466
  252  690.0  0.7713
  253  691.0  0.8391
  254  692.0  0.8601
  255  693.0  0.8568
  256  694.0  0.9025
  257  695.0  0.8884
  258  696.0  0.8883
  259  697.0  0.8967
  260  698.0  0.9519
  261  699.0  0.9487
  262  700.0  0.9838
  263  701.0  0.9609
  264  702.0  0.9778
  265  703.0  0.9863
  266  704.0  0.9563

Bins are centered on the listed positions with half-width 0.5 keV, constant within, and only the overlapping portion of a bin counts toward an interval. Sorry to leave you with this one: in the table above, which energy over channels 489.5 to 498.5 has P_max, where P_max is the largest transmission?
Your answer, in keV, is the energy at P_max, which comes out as 492.0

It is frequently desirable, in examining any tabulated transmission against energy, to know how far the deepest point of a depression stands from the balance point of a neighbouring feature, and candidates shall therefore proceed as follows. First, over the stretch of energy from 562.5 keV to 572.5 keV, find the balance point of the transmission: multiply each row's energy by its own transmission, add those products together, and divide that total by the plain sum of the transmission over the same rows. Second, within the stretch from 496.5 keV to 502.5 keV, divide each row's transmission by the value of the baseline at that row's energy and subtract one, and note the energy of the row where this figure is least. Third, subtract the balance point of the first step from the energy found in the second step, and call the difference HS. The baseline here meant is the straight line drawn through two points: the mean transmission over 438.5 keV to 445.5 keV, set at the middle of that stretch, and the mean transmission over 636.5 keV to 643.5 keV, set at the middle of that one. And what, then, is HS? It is -67.5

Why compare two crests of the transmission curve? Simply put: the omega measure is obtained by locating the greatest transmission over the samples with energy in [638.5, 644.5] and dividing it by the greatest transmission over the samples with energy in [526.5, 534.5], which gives 1.33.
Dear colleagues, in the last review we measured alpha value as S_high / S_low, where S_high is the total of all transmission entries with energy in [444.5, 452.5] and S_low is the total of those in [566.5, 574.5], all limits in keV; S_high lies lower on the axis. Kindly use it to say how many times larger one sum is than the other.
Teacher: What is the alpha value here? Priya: 0.97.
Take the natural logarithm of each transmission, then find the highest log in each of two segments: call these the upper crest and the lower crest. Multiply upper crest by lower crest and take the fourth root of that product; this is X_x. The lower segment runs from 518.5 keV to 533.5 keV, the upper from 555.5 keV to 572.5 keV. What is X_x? 0.23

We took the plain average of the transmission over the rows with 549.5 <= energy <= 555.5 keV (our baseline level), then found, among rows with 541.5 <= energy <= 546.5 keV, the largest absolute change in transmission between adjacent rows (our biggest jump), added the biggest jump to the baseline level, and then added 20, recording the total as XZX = 21.0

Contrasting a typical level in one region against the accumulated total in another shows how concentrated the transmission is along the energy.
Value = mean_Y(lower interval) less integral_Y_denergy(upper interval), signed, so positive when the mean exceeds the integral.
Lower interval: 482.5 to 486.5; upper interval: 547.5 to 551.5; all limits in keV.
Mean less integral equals -2.6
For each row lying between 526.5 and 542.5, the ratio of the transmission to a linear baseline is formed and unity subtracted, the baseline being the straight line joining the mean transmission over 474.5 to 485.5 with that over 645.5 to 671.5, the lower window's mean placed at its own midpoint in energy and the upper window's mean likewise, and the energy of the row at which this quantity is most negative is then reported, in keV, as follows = 538.0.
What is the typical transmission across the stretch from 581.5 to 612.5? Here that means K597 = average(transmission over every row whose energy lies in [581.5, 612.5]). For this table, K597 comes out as 1.09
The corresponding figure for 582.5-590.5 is 1.08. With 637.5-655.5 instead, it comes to 1.00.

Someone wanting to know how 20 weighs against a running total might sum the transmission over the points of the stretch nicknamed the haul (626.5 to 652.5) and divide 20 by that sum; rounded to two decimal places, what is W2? 0.76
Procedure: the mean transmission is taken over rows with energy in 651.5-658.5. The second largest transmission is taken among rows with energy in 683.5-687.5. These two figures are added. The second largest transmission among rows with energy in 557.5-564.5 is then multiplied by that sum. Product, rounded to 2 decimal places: 1.80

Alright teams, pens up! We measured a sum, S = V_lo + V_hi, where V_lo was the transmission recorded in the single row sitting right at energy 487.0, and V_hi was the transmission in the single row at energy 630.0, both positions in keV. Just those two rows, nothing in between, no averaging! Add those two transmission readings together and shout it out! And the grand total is 2.03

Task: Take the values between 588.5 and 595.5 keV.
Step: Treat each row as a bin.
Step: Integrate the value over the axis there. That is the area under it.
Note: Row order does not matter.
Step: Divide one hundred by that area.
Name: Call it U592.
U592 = 13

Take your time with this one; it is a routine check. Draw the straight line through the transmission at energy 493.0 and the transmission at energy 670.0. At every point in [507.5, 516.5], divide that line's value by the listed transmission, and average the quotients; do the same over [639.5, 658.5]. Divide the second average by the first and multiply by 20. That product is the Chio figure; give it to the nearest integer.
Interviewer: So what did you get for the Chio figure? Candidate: 17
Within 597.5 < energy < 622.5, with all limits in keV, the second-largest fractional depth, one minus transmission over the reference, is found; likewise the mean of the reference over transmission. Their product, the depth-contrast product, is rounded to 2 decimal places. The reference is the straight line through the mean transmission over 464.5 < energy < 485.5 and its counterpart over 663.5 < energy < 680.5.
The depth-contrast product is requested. -0.16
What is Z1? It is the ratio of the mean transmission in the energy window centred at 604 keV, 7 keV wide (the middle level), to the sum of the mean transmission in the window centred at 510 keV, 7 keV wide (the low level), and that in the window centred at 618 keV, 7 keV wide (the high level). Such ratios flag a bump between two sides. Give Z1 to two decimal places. 0.54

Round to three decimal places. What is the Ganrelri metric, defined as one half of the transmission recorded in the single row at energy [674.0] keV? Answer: 0.374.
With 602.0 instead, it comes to 0.534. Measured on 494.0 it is 0.510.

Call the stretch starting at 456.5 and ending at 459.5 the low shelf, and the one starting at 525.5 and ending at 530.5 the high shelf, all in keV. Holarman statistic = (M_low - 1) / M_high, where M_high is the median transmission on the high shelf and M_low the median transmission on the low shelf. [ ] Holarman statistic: 0.106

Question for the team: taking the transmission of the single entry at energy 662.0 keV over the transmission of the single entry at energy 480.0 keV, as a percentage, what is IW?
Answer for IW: 89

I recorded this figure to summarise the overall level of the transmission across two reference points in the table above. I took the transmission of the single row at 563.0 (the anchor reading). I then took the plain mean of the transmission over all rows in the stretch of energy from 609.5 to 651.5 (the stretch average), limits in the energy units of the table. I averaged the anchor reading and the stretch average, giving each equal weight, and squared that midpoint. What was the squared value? 1.12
